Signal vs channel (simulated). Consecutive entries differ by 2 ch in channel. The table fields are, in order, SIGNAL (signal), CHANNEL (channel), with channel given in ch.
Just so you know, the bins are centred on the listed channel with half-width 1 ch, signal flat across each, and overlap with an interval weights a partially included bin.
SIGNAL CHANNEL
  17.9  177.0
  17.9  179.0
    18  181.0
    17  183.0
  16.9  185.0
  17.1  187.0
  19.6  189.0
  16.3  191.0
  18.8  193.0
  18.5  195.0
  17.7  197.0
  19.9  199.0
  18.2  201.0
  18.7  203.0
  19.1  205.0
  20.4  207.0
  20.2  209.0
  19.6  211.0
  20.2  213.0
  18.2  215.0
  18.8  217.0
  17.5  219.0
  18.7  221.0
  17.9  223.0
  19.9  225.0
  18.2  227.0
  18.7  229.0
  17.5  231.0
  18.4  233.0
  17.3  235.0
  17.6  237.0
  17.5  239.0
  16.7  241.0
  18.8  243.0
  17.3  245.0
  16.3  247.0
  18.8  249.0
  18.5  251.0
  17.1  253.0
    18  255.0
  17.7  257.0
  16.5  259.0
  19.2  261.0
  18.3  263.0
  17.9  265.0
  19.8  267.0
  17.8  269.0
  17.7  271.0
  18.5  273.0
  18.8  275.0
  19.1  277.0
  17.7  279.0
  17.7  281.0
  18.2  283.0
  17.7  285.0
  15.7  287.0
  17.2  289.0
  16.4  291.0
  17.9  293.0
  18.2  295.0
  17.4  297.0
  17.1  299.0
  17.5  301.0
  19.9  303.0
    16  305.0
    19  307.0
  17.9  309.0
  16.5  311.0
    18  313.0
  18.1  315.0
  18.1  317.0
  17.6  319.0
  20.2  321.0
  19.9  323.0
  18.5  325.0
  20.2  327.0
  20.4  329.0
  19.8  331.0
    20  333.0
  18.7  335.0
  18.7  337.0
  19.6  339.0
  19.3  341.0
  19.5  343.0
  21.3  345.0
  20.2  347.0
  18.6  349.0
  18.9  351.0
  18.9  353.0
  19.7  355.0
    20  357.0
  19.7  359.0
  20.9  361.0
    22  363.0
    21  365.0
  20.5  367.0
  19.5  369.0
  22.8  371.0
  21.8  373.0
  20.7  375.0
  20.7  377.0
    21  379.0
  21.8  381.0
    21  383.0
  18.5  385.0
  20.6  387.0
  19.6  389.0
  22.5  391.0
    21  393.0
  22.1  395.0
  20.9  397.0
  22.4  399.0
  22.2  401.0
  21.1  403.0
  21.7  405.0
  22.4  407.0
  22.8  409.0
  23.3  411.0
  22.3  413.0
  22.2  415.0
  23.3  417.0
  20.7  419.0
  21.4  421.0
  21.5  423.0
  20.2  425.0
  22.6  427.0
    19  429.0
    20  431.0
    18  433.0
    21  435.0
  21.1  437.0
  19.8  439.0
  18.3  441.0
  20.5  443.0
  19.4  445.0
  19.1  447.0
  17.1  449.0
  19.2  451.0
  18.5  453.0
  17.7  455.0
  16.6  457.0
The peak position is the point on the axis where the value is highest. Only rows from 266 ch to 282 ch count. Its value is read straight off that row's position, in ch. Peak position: 267.0 ch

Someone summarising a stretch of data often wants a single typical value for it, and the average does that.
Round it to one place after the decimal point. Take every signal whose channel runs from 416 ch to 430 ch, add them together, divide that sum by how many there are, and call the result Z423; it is 21.2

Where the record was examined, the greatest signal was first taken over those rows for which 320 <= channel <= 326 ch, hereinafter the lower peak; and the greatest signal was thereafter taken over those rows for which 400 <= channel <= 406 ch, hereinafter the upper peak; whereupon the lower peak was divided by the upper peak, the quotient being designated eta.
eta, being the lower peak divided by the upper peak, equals 0.91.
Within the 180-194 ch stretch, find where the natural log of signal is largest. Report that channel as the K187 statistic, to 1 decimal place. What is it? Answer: 189.0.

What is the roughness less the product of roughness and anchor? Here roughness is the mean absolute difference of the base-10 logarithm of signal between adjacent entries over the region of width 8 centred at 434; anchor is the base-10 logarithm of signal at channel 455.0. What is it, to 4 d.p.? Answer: -0.0095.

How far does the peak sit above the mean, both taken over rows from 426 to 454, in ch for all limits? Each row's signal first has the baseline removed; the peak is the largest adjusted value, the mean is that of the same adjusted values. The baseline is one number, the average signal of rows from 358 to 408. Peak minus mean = 3.1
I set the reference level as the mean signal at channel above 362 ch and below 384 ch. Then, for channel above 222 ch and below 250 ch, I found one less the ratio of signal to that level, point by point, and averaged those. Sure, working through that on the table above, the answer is 0.15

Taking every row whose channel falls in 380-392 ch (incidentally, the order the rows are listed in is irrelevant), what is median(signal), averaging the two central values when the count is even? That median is 20.8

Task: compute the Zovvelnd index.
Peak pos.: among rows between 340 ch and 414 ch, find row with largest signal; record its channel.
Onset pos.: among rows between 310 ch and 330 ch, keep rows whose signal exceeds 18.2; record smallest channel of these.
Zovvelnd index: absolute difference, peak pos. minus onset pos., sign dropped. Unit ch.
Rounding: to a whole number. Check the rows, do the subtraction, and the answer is 90 ch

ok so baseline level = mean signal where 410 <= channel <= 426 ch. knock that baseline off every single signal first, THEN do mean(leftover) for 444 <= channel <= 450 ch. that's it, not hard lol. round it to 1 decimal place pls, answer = -3.3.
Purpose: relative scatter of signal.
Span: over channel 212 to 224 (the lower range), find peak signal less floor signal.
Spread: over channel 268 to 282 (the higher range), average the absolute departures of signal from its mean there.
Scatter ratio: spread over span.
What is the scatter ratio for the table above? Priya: 0.20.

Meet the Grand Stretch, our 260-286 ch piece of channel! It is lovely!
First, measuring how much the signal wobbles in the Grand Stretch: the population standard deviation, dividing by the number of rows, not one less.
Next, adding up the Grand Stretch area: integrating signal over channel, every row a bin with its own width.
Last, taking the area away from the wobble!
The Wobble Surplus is -476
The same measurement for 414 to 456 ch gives -840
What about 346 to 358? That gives -232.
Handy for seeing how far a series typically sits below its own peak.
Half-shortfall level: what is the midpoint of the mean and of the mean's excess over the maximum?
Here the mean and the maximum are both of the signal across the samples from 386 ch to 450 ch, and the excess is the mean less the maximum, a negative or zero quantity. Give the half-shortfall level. 9.3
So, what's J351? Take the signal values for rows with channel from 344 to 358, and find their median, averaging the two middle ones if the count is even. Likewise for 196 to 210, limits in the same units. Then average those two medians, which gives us 19.4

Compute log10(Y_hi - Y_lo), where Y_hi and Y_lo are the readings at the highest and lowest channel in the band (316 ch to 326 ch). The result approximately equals -0.4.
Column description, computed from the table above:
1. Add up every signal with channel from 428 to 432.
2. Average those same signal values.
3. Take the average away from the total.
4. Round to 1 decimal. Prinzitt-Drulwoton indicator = 19.5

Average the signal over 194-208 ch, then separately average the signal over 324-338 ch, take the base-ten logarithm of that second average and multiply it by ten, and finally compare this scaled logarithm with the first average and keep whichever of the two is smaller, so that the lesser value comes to 12.89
